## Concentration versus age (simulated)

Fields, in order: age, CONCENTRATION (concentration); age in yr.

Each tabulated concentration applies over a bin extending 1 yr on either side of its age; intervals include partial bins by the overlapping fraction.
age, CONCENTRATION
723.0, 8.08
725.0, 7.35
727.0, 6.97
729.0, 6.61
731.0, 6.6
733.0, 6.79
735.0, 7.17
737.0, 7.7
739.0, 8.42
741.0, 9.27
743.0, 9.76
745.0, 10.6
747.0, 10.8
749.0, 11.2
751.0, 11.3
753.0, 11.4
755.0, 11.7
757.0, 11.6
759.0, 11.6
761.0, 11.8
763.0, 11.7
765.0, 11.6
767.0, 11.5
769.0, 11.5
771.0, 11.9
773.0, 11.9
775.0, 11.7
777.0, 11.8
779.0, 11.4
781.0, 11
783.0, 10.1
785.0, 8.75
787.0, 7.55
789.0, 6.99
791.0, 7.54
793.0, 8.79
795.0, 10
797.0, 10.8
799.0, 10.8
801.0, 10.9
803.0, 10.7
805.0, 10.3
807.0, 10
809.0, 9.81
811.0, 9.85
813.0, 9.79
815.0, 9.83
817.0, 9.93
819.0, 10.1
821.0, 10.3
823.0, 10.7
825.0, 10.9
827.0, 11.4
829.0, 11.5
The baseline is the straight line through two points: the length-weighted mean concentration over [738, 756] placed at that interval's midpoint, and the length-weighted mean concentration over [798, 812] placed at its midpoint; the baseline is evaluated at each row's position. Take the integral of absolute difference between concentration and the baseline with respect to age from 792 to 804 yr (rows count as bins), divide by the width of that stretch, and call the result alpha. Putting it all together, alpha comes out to 0.62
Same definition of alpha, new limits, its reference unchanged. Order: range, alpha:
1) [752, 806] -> 1.20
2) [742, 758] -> 0.75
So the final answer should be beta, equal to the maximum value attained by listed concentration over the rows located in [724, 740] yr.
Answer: 8.42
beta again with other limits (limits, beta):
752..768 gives 11.8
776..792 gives 11.8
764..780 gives 11.9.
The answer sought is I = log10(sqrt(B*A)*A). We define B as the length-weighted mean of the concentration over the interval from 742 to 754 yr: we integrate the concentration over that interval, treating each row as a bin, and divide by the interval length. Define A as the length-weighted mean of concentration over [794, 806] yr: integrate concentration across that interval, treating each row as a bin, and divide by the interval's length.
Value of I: 2.05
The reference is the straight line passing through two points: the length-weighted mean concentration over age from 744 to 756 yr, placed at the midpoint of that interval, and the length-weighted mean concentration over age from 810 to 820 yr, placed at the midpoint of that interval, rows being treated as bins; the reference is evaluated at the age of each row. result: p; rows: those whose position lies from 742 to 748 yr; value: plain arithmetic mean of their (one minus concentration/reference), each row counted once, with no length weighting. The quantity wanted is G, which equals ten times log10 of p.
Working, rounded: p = 0.08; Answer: -11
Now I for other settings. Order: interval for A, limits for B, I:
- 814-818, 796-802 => 2.01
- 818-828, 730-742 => 1.98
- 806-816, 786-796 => 1.95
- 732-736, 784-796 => 1.72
